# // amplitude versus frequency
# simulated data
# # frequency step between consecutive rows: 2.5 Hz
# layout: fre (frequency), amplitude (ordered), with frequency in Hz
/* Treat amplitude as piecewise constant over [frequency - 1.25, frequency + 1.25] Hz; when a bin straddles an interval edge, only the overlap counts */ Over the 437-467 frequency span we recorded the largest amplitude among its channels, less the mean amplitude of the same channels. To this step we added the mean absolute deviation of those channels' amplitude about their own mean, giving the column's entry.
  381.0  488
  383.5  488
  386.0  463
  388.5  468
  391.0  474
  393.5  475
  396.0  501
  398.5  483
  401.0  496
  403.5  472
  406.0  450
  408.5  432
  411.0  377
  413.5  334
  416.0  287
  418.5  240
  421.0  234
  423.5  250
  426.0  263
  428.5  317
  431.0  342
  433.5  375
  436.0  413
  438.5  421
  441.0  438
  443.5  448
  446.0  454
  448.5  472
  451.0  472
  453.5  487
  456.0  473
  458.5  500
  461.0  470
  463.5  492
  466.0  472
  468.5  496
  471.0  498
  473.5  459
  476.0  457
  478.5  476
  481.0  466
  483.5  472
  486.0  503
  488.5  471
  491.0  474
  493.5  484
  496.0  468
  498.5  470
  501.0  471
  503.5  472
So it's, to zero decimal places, 51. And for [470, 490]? 41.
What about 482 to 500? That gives 35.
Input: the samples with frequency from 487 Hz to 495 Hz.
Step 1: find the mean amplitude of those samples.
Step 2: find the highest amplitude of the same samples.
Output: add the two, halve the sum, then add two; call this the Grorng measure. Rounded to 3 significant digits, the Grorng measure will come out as 482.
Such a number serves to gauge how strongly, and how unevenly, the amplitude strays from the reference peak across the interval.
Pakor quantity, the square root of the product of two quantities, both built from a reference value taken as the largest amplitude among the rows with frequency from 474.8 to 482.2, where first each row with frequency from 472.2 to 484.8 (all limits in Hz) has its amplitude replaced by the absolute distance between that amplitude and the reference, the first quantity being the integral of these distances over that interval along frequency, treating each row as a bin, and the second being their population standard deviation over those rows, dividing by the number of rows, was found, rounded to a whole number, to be 30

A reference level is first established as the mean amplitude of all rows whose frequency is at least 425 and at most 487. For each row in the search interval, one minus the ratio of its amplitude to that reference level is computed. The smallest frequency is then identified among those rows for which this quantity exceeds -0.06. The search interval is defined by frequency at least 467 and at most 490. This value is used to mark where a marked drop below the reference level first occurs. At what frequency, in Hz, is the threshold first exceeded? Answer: 473.5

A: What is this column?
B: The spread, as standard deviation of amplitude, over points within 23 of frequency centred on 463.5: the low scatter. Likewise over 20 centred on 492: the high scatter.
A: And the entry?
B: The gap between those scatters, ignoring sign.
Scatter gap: 3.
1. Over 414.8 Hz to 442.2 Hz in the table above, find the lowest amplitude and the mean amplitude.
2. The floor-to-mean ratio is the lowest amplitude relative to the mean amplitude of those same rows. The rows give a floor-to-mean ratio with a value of 0.719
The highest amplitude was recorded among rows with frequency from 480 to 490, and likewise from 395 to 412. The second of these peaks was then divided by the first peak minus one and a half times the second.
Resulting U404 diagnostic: -2.02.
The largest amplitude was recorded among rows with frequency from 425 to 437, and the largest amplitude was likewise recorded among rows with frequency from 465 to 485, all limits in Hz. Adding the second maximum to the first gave 911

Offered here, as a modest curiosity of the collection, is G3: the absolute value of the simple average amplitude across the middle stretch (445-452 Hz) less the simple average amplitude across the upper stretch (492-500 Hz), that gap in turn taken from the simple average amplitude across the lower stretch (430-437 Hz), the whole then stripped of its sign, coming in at 369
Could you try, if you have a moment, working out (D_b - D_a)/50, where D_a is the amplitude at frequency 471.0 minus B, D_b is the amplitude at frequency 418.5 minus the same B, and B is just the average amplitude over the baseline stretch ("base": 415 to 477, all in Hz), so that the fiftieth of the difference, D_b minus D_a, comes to -5.2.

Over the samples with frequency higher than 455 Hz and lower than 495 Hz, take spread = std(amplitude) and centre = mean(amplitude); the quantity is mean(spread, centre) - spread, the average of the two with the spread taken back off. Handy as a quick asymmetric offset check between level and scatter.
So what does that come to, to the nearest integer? 232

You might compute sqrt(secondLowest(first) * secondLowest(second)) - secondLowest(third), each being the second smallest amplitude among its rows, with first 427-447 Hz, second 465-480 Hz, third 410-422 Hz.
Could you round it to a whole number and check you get 156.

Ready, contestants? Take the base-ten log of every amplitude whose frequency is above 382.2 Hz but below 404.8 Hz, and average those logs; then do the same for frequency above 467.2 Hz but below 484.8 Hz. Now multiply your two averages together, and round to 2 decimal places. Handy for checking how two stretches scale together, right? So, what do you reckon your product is 7.18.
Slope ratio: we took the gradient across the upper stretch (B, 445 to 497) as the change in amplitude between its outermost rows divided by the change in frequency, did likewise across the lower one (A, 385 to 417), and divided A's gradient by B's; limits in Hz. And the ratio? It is -21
